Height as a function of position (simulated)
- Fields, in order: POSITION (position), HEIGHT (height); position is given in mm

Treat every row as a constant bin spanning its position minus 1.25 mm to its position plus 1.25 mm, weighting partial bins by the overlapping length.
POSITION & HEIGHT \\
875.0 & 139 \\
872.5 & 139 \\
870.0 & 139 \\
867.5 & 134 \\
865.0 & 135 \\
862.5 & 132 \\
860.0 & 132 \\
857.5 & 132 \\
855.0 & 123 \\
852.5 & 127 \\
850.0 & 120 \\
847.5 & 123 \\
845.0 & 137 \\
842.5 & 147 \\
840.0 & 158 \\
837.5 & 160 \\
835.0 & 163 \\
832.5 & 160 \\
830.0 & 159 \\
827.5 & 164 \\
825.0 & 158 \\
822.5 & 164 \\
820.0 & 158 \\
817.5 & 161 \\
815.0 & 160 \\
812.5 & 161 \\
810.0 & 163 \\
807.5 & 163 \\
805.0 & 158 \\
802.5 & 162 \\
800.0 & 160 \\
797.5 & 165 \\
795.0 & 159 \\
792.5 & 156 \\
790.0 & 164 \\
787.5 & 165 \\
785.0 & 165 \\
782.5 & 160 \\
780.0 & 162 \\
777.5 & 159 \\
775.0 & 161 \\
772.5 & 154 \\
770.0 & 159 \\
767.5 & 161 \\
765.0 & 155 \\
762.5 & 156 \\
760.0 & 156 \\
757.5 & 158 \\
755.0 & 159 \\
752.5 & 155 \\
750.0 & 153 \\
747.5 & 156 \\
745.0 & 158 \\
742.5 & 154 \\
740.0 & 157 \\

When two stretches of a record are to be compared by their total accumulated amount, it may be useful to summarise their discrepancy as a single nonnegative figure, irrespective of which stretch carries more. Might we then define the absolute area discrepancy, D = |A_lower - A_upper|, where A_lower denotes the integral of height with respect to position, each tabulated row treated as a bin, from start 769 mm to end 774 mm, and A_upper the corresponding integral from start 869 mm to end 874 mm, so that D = 88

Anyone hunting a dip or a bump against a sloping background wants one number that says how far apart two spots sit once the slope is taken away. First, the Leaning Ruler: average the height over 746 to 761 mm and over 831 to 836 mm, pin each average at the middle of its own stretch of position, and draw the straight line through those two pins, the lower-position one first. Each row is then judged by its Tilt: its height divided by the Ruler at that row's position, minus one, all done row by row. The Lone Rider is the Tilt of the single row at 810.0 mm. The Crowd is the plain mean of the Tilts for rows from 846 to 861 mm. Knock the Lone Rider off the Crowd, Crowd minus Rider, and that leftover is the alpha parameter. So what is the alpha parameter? -0.24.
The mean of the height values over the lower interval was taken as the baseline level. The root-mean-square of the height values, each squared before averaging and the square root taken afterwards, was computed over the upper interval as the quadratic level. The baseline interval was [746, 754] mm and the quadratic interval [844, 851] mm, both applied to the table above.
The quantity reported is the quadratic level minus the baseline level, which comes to -28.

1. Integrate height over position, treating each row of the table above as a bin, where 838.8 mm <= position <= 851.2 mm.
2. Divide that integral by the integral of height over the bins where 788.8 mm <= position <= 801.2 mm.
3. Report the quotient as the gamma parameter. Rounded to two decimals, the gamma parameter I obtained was 0.85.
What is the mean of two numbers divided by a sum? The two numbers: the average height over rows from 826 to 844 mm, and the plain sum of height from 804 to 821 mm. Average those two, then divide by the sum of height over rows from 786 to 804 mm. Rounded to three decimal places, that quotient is 0.567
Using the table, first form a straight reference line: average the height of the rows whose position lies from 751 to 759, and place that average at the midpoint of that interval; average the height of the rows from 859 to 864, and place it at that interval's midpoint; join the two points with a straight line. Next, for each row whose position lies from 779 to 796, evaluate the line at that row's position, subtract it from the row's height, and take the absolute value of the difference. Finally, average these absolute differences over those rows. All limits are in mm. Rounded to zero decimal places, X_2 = 12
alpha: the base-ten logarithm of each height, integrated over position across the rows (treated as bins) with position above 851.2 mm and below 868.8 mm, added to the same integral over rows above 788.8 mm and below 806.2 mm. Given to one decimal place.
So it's 75.6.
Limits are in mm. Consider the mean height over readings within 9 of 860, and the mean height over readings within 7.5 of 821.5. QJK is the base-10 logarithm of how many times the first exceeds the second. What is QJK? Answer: -0.090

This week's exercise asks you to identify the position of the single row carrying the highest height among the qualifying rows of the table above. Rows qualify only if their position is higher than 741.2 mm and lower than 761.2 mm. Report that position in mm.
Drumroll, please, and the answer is 755.0 mm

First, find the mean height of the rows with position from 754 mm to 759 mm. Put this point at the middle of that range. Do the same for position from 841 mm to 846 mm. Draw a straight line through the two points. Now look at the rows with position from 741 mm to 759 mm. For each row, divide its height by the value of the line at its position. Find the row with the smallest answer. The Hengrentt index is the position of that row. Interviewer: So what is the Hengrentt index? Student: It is 742.5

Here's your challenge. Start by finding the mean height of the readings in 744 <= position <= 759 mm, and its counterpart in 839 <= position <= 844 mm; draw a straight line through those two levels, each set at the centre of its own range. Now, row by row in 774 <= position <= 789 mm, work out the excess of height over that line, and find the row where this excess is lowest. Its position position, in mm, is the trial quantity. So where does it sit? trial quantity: 777.5 mm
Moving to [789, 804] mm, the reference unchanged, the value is 792.5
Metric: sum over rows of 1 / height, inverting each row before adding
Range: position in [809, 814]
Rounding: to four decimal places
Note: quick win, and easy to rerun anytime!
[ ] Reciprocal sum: 0.0123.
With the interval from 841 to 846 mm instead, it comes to 0.0141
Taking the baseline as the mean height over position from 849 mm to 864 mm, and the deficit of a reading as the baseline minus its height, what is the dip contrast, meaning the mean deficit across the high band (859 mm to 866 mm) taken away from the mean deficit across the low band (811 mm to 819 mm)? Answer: -28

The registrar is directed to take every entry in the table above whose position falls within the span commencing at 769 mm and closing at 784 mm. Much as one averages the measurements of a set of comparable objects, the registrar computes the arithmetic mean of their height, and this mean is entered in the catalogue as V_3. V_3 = 159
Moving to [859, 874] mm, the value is 135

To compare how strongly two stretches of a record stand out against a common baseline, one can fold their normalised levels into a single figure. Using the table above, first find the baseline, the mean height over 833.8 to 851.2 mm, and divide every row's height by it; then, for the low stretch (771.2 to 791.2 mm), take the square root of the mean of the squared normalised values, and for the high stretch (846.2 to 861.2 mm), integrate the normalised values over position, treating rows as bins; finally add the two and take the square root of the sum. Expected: 3.8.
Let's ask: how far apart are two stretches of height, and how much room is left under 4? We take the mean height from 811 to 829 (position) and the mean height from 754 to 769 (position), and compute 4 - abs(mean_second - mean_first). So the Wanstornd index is 0.6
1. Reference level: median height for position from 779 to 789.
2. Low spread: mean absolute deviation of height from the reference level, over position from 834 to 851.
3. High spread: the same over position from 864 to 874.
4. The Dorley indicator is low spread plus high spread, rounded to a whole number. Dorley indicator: 46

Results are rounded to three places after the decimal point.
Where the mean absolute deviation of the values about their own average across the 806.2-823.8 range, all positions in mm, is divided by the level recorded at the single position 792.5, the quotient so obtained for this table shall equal 0.010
